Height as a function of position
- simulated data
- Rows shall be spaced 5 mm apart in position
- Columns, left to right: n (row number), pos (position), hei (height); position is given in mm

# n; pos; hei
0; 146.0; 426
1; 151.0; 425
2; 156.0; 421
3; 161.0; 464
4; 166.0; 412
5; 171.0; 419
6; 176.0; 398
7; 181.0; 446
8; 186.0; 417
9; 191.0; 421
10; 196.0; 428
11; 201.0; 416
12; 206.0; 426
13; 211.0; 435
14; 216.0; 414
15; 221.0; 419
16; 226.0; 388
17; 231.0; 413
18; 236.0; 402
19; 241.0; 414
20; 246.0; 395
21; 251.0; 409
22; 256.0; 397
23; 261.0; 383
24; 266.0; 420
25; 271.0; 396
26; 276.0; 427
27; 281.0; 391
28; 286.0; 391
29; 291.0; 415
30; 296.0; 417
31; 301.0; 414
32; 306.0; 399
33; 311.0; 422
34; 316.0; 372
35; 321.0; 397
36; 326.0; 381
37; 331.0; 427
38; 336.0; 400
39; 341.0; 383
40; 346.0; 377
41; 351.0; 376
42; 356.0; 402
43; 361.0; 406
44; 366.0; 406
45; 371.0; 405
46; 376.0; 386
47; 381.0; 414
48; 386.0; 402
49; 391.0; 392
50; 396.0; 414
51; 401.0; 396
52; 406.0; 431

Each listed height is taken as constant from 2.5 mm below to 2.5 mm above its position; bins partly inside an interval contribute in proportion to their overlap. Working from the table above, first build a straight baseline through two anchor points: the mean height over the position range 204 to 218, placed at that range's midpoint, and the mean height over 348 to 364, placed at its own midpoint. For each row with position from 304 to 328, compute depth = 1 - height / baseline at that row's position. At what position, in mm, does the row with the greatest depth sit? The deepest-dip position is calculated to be 316.0 mm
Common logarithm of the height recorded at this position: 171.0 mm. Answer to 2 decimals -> 2.62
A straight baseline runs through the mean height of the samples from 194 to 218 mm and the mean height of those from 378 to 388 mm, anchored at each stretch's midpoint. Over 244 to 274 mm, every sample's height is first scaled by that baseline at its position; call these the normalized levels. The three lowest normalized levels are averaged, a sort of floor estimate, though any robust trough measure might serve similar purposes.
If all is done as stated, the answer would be 0.934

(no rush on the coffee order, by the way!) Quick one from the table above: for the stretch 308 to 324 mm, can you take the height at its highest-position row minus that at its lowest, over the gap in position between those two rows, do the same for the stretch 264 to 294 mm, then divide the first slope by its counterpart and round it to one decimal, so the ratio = 12.5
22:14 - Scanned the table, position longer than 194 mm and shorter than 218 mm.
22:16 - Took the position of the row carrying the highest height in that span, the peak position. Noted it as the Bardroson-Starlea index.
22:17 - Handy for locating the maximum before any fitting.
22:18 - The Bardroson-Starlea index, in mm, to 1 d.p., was 211.0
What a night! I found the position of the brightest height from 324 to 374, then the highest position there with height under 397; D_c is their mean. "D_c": 341.0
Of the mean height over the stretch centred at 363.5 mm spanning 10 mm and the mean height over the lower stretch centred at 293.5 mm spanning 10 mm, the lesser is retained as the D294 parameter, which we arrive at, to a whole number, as 406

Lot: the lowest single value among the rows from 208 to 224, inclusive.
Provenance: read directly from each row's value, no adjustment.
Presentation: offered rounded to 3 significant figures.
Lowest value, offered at 414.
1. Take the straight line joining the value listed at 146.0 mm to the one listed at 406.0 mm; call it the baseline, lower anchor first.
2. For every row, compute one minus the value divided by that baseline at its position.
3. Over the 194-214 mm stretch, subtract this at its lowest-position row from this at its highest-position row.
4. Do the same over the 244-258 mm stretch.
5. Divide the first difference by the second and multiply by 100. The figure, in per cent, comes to 369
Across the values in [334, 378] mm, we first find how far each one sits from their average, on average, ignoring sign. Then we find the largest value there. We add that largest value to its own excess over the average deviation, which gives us 800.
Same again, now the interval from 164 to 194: 882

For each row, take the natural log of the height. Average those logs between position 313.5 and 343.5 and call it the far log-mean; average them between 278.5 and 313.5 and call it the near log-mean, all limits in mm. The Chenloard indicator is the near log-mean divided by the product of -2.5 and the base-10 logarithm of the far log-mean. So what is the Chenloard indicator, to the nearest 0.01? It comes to -3.10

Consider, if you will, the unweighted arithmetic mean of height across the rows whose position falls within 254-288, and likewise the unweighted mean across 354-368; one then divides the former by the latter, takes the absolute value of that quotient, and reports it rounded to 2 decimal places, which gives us 0.99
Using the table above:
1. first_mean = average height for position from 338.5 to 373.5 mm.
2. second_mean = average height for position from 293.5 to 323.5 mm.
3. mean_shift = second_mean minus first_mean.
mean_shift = 10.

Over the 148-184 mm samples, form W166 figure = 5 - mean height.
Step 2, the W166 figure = -421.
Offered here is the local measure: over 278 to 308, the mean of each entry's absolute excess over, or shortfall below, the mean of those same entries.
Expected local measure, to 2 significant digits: 11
